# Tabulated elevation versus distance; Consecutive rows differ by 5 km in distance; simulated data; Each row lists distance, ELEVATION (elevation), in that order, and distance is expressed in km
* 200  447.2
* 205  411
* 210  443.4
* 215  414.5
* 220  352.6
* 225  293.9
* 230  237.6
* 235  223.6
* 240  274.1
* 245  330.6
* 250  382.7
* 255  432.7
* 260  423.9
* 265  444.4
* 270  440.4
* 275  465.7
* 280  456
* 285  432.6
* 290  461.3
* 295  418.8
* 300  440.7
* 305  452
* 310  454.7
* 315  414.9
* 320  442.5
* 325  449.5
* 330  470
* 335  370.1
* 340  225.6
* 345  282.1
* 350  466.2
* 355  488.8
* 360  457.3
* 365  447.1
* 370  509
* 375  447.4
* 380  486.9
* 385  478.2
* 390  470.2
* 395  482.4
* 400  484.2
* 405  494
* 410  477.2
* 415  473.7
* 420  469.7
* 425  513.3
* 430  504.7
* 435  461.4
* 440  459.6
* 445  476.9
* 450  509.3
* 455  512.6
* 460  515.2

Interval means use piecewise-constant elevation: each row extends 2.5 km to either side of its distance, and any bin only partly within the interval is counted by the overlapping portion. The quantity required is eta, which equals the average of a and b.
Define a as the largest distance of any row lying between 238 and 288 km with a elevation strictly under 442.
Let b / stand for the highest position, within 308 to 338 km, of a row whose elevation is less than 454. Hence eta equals 310.0 km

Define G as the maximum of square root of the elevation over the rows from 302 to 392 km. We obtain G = 22.6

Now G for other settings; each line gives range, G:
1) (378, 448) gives 22.7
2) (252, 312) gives 21.6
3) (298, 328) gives 21.3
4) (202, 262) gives 21.1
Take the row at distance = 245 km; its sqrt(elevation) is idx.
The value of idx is 18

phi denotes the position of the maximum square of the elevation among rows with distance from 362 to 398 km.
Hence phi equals 370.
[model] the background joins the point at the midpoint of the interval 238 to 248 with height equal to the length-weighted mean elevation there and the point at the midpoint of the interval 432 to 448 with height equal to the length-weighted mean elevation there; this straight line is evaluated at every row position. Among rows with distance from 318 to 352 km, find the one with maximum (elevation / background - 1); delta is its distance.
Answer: 330 km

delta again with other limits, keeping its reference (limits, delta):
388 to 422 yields 405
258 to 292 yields 275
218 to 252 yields 250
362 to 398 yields 370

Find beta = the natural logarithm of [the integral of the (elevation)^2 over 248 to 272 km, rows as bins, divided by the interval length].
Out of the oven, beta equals 12.11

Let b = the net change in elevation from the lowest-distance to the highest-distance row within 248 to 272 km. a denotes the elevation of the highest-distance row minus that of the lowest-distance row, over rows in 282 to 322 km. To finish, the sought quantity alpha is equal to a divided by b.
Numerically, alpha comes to 0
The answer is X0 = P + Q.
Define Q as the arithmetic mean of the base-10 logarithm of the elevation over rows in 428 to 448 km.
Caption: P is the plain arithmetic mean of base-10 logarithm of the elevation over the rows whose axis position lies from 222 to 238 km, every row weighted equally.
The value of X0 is 5.07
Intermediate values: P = 2.40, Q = 2.68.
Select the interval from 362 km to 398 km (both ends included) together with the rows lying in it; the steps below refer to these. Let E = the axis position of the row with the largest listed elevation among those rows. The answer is 370 km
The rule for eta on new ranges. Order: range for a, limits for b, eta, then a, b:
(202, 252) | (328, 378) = 312.5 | 250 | 375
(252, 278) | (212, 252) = 260.0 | 270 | 250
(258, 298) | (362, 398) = 335.0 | 295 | 375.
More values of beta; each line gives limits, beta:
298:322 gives 12.18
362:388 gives 12.32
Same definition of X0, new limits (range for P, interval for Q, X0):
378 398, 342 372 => 5.32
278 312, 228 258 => 5.13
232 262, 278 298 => 5.17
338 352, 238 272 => 5.08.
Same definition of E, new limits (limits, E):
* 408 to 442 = 425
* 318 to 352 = 330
